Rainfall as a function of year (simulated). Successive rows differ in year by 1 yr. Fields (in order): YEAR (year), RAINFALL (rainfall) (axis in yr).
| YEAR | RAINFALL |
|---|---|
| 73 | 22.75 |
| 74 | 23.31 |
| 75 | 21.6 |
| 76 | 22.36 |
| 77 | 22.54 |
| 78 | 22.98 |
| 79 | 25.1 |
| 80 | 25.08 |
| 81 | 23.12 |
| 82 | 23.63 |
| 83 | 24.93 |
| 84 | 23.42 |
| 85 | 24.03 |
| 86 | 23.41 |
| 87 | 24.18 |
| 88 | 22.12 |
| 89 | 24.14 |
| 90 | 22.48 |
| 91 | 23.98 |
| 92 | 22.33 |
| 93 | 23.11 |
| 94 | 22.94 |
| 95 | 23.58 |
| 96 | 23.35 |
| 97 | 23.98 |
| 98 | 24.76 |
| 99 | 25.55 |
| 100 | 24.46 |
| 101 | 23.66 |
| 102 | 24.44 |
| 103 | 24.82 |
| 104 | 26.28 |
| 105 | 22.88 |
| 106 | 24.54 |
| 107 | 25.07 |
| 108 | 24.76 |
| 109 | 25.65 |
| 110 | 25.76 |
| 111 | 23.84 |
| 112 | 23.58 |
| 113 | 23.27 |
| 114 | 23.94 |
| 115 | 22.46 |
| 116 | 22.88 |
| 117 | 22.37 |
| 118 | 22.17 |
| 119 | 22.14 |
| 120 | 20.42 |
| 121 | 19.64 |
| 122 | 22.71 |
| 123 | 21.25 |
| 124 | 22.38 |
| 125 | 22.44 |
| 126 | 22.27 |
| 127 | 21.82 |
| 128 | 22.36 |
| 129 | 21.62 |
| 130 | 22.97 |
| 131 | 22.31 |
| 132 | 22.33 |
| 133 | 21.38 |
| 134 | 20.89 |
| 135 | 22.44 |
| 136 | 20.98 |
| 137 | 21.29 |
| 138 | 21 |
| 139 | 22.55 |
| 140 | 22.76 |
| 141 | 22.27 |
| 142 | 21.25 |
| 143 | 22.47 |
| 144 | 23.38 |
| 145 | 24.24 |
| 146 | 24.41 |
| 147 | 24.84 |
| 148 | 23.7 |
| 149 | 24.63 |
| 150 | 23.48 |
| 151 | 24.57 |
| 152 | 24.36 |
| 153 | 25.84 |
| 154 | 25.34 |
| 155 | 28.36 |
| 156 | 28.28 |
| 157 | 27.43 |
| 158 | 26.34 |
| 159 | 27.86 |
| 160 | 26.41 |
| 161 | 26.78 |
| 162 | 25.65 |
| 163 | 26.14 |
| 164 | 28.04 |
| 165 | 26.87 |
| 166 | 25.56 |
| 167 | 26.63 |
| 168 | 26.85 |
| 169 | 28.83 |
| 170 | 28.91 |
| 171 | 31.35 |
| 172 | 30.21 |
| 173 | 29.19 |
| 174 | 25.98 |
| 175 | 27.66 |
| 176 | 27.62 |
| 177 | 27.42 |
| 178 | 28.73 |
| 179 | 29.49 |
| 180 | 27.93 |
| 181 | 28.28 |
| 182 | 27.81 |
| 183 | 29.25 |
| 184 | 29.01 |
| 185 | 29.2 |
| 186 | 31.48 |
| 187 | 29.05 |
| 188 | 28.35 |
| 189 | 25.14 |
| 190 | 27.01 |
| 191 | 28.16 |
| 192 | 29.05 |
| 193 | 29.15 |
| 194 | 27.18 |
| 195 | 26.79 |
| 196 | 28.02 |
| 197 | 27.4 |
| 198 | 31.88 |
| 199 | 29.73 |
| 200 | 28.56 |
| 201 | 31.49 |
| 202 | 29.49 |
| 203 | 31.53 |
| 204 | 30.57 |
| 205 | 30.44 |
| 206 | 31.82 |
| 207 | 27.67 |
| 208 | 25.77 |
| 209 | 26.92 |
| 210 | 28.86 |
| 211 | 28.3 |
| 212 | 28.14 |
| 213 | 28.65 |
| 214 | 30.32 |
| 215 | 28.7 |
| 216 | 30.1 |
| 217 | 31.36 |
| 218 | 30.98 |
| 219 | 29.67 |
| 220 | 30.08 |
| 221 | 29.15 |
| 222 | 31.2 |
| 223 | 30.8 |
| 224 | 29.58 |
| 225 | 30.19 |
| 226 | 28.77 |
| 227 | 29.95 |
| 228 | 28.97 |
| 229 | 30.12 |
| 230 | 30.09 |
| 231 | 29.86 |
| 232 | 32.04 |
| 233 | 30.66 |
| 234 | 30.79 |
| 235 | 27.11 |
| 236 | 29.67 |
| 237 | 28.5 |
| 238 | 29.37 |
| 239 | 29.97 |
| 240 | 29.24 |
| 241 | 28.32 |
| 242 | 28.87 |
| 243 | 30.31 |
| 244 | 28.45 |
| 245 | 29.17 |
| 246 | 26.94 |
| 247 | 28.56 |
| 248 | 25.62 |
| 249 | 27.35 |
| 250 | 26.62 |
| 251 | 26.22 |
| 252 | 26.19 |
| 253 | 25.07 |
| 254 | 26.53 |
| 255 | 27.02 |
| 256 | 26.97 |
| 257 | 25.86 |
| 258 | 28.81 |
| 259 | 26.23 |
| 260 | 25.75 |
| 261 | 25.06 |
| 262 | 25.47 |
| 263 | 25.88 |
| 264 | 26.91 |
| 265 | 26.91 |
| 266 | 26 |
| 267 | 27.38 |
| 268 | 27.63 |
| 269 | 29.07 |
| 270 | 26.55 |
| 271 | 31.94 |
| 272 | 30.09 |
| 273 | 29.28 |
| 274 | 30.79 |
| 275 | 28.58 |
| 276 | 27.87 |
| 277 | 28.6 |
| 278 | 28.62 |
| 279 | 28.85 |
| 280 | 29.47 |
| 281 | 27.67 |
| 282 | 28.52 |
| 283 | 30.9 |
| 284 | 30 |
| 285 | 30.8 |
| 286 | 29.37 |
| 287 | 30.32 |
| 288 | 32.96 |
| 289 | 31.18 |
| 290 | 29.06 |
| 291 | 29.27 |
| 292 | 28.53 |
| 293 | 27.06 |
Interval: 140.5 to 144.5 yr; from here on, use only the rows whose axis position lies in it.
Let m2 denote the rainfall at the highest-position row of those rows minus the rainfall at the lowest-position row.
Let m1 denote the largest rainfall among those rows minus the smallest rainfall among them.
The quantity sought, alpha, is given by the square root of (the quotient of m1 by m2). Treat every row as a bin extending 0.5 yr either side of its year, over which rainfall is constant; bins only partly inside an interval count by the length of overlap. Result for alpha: 1.4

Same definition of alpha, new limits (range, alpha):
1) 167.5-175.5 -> 2.6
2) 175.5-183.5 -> 1.1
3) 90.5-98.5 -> 1.8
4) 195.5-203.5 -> 1.1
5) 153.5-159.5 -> 1.1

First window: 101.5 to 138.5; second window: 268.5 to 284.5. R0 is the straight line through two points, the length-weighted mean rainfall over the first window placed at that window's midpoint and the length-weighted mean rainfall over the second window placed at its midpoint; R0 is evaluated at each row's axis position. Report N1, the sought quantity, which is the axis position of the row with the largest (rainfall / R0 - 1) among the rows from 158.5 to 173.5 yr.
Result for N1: 171 yr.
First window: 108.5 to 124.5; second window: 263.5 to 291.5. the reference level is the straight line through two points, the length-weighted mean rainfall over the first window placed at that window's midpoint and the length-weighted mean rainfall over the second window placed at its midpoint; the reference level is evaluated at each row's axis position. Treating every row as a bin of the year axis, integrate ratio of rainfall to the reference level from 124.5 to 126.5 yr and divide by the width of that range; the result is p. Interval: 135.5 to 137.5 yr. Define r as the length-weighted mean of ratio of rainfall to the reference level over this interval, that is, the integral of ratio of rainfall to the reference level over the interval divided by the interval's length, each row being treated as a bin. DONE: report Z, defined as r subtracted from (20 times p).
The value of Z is 18.4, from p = 0.97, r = 0.90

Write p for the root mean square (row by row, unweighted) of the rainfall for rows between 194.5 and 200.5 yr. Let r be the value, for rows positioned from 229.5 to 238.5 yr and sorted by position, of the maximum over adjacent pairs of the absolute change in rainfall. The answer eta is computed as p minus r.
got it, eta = 25.1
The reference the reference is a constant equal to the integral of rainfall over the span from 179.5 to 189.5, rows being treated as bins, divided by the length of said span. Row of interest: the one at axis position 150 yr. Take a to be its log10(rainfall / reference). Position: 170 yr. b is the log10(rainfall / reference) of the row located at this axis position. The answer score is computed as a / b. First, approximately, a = -0.08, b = 0.005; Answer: -15.6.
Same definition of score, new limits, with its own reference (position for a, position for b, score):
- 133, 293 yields 5.4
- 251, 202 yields -2.6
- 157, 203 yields -0.4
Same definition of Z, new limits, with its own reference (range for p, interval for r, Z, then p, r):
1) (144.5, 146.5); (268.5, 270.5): 19.4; 1.02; 0.97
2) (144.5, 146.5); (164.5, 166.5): 19.3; 1.02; 1.06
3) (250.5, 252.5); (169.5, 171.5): 17.5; 0.93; 1.21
